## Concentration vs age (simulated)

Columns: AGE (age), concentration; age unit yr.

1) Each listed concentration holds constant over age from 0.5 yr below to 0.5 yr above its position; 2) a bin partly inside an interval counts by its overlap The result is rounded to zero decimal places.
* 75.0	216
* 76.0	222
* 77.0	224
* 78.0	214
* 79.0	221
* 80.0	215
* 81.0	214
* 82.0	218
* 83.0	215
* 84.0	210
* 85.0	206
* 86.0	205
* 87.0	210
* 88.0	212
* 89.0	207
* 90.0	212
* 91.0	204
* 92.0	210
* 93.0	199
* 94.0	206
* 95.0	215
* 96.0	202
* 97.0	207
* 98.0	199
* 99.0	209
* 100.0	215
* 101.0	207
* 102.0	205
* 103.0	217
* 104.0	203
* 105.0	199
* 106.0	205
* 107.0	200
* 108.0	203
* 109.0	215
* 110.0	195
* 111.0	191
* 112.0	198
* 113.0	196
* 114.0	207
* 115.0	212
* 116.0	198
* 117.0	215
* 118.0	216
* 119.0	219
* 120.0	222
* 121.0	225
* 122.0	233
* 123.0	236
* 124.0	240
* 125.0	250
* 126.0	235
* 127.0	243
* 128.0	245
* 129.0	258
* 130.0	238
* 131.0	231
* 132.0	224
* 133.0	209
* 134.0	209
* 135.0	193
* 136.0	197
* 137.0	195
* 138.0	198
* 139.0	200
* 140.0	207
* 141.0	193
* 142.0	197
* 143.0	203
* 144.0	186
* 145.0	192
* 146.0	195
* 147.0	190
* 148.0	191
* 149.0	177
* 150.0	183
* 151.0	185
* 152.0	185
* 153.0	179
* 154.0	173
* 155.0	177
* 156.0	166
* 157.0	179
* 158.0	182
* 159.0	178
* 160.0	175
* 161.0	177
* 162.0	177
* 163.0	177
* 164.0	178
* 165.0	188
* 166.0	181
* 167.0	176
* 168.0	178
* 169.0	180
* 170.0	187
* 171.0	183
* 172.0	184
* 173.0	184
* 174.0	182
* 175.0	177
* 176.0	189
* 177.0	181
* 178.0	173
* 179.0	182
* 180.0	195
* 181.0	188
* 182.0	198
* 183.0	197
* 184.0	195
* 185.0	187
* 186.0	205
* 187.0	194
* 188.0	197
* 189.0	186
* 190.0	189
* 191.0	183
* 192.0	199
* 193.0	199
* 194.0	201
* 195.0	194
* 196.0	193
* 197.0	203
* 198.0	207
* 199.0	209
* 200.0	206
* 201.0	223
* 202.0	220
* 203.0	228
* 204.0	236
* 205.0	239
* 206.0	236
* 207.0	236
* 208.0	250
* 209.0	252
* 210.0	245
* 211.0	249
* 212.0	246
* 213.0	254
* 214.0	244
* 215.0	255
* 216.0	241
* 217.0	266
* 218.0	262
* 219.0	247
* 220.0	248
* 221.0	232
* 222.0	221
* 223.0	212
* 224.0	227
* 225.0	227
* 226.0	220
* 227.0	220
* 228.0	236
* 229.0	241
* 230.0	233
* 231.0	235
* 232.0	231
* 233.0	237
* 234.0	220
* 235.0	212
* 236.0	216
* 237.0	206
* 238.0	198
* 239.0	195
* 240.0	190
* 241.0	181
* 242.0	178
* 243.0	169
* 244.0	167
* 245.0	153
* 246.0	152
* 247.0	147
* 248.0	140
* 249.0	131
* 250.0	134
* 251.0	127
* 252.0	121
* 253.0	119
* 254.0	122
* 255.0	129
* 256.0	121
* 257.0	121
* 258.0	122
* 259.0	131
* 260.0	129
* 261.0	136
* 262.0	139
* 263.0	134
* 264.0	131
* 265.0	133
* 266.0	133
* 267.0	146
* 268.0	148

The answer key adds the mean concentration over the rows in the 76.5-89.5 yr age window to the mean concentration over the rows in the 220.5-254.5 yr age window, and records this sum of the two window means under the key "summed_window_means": 403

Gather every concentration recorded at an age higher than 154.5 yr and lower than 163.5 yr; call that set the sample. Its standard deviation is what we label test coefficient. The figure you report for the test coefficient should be 4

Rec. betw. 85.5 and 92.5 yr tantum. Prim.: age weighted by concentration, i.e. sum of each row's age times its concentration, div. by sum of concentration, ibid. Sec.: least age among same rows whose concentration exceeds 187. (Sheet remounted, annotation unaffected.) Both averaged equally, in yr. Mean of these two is 87.5 yr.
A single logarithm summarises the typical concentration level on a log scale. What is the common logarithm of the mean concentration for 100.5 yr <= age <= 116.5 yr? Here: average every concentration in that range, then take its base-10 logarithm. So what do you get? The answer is 2.31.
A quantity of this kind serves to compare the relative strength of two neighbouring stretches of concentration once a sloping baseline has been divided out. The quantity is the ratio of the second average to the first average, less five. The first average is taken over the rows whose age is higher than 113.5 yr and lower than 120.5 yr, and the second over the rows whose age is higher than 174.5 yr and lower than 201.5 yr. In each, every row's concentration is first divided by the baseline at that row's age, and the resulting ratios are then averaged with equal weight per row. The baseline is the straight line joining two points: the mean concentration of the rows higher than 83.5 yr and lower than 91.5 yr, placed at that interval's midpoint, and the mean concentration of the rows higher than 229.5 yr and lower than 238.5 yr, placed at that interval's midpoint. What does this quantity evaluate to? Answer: -4.11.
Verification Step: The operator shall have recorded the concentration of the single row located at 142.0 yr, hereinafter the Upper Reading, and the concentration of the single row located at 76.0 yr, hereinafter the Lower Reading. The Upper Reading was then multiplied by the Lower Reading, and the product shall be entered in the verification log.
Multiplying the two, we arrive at 43734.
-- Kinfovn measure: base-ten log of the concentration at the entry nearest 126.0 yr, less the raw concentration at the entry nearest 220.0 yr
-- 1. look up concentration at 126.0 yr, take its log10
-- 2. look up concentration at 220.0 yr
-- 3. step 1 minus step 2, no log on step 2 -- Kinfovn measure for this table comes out -246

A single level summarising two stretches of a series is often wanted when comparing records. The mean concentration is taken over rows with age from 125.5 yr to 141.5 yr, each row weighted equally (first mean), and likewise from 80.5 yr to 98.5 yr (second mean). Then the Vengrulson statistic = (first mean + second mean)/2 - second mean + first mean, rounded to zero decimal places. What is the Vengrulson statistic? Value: 222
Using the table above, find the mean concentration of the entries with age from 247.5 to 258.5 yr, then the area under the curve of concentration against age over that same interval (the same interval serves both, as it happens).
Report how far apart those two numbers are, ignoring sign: 1261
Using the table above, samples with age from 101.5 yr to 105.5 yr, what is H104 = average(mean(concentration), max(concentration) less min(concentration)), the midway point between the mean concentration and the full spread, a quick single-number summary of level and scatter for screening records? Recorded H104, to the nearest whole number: 112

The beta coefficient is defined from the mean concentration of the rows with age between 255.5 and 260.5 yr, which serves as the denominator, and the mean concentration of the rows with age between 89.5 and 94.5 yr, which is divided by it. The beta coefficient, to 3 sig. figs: 1.65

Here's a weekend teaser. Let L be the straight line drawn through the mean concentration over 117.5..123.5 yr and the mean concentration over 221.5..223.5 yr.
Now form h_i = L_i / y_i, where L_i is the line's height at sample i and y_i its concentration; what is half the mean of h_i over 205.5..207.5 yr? 0.462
